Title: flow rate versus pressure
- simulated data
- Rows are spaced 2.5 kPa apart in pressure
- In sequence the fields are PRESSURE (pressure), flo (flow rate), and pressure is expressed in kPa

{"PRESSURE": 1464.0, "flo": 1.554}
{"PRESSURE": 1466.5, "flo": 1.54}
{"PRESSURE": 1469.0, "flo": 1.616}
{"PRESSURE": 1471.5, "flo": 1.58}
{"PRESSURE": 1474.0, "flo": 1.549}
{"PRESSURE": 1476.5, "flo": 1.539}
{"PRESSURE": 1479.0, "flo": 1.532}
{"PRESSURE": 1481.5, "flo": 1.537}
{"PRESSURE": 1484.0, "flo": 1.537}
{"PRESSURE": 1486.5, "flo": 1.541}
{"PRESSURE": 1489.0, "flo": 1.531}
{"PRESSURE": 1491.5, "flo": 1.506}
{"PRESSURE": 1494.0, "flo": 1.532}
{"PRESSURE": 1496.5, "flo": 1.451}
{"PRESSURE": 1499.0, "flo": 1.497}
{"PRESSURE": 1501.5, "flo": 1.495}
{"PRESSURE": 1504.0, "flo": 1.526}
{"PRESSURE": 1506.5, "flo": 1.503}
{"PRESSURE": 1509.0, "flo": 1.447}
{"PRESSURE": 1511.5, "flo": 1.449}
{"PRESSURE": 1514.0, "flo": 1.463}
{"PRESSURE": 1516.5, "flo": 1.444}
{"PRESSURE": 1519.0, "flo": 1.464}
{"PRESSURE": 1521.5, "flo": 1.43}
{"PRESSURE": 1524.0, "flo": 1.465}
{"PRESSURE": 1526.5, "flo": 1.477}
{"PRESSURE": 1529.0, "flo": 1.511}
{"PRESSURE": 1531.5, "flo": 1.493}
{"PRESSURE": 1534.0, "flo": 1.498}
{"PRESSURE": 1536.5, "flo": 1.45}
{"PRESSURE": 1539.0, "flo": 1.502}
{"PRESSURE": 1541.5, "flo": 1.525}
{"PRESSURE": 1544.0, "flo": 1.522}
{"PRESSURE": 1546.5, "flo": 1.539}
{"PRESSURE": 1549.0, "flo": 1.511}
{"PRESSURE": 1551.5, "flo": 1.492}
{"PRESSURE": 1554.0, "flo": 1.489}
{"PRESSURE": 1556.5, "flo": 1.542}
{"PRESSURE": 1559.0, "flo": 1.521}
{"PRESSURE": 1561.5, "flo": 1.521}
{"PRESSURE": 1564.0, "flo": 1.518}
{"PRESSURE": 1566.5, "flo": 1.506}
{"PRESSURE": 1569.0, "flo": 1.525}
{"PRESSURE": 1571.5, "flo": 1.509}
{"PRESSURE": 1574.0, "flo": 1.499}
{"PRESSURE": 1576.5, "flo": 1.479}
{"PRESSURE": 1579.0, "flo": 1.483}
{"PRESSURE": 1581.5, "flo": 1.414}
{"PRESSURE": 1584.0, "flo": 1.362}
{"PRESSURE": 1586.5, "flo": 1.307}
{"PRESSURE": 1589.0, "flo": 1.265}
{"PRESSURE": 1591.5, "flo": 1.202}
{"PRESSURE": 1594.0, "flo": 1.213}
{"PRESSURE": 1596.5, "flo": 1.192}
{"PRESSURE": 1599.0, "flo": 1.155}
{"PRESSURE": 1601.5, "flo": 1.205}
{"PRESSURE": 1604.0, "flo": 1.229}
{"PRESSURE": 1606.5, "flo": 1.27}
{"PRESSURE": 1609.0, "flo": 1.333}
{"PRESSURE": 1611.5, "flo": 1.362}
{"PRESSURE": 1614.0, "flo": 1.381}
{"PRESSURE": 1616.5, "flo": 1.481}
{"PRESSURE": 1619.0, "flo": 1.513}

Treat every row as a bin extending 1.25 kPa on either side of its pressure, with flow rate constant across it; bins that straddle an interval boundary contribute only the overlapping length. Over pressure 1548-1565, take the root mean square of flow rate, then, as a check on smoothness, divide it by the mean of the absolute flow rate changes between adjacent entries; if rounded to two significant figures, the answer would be 92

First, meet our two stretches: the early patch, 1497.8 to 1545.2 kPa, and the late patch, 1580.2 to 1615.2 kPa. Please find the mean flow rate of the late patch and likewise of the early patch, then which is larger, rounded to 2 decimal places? 1.48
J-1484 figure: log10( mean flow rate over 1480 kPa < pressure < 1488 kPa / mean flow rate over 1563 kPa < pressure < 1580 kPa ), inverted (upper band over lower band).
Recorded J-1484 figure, -0.01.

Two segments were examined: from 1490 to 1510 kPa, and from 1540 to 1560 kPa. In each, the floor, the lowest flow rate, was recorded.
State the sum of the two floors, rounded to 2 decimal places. 2.94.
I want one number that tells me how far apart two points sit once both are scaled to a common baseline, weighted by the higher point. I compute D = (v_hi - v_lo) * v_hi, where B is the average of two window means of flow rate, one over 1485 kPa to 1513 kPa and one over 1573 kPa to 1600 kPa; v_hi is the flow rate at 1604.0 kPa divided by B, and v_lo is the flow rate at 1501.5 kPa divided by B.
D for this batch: -0.16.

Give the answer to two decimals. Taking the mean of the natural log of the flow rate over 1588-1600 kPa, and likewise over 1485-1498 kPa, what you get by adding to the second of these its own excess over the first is 0.64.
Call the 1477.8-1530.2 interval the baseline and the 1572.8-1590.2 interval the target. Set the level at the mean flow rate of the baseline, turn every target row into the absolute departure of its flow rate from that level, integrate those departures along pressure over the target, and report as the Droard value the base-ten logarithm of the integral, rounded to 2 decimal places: 0.21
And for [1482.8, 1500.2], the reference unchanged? -0.24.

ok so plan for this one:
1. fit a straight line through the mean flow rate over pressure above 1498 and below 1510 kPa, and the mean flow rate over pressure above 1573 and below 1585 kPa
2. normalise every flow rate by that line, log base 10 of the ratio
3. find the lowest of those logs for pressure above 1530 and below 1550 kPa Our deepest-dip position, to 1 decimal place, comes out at 1536.5 kPa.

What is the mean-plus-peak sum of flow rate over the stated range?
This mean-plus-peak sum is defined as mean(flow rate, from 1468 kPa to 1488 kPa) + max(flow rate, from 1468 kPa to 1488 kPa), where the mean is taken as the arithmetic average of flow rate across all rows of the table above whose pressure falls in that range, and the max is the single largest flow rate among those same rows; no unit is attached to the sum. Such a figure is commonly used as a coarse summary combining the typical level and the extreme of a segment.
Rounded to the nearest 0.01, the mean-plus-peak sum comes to 3.17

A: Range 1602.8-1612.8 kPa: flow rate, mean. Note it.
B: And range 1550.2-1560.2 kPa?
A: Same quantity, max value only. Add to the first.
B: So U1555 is 2.84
